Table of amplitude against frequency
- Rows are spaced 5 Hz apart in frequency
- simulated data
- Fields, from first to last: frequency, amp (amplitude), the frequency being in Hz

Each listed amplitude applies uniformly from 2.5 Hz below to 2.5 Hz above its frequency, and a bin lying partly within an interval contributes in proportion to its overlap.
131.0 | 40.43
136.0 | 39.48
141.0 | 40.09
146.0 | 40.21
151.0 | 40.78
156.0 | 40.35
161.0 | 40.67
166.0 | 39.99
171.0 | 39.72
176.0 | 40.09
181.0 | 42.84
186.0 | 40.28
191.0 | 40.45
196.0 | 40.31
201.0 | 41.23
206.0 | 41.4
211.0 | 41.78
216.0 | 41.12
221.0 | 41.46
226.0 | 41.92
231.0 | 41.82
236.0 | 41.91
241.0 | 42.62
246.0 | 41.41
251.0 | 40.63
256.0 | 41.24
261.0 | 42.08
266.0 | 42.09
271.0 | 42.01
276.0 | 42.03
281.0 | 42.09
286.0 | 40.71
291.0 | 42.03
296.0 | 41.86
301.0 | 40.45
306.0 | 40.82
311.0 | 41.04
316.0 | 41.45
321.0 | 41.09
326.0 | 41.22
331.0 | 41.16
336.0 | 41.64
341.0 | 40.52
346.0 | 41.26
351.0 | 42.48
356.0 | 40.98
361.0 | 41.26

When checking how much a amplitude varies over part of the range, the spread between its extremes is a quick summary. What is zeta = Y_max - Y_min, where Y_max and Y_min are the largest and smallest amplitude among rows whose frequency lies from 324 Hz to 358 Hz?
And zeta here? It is 1.96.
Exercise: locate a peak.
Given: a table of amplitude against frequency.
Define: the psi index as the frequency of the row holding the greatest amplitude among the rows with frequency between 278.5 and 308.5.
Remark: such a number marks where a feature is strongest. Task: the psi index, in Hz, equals 281.0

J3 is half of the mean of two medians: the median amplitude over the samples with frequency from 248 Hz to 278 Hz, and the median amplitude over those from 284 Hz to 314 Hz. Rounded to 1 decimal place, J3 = 20.7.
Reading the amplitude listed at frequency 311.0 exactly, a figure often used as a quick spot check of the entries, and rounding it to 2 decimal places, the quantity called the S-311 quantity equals 41.04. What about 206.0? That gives 41.40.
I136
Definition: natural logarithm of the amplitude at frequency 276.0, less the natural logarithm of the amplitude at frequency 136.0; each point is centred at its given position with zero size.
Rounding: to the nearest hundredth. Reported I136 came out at 0.06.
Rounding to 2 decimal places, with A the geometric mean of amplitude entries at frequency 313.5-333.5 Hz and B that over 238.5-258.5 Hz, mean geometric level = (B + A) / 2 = 41.35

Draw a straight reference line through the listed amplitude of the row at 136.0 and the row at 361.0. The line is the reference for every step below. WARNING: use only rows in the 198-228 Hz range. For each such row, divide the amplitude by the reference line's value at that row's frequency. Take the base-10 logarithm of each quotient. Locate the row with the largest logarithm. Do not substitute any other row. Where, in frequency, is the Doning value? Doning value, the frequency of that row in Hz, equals 226.0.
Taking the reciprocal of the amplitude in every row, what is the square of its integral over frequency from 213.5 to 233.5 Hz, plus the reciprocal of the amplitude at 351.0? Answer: 0.255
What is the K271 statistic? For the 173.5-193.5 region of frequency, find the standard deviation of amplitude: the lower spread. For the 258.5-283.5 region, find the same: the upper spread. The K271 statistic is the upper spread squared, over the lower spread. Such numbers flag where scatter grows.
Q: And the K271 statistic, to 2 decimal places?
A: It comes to 0.00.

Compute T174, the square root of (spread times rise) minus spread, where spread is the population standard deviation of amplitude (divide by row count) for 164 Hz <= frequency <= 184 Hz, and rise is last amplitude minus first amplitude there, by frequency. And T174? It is 0.63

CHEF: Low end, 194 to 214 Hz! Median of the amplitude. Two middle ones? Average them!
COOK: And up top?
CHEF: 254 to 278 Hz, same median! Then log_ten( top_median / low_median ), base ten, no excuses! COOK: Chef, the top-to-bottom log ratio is 0.007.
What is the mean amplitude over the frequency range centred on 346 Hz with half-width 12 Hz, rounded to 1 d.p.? 41.4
